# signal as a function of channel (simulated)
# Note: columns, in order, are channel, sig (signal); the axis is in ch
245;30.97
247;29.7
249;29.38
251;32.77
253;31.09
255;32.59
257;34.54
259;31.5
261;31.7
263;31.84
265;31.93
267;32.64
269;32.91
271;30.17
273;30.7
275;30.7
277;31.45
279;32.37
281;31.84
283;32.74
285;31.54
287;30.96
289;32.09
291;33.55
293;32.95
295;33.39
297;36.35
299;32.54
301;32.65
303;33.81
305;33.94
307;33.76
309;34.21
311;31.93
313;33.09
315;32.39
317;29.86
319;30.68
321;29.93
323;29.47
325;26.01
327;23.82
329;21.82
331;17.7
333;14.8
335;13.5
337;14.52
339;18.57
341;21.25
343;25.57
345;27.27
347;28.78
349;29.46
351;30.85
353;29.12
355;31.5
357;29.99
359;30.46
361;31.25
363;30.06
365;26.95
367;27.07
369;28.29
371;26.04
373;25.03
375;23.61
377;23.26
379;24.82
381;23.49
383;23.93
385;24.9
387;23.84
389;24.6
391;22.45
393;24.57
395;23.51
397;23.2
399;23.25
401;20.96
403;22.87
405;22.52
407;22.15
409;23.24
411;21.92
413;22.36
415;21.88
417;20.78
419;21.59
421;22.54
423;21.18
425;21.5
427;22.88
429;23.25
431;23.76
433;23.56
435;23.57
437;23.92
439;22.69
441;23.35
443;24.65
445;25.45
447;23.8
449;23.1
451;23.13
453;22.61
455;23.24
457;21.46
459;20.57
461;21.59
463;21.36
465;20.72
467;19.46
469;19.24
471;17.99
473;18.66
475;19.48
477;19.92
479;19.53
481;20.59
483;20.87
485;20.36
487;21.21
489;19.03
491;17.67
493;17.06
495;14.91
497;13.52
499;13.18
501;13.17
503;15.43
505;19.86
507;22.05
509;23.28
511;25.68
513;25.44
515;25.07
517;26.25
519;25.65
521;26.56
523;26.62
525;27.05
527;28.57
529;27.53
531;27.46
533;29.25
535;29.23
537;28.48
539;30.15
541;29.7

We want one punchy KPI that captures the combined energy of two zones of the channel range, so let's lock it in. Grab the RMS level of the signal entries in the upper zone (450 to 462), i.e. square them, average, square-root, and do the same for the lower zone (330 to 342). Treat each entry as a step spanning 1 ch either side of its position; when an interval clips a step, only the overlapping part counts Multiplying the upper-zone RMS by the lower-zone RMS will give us 375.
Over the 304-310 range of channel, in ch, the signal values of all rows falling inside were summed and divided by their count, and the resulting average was 34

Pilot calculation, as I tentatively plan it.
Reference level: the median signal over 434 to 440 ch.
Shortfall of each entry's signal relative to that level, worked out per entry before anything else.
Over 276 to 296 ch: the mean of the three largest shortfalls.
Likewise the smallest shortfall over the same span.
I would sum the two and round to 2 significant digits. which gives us -18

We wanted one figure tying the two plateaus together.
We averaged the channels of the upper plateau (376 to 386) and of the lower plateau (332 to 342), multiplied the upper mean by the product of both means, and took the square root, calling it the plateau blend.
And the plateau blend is 98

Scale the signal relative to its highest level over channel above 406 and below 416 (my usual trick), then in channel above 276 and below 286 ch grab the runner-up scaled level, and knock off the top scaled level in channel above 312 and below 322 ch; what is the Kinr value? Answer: -0.03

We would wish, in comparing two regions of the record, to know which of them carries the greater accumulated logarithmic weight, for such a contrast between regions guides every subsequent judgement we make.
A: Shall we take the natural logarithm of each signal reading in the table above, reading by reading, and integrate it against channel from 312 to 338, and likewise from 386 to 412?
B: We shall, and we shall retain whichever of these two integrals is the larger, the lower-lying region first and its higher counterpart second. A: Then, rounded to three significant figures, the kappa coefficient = 81.9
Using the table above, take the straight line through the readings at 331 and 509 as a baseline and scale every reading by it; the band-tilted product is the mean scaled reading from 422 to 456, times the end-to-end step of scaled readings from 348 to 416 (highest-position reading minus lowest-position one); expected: -0.59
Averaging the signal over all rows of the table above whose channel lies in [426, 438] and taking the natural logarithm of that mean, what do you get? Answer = 3.16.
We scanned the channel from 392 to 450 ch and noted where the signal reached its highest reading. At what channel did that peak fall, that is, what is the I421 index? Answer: 445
